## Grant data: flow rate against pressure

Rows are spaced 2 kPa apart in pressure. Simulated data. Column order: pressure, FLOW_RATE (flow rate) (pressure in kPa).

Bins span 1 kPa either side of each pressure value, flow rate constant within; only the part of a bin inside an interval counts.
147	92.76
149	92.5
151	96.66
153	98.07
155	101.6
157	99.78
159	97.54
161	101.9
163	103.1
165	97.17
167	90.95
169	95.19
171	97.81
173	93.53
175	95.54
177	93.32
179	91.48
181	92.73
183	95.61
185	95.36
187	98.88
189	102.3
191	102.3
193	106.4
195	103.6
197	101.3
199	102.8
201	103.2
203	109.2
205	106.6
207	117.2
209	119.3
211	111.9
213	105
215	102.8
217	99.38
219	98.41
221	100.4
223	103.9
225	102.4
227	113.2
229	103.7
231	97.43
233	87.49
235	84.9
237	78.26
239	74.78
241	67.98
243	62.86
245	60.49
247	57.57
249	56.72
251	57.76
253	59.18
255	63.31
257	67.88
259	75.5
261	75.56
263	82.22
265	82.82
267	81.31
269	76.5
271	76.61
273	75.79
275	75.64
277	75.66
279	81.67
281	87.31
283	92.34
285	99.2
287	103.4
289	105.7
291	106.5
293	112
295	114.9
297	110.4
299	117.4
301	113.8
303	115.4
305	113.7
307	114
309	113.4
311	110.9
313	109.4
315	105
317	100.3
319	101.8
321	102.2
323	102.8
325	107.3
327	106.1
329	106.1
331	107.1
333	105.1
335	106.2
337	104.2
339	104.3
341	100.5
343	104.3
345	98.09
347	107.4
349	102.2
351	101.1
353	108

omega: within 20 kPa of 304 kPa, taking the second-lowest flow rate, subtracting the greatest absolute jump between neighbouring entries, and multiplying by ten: 933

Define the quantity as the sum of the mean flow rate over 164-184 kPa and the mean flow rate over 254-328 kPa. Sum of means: 190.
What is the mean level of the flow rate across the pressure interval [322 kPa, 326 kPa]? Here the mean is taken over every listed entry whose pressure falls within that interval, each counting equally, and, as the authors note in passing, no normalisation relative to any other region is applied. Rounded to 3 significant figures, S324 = 105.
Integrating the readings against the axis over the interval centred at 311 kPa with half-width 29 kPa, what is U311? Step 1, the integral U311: 6222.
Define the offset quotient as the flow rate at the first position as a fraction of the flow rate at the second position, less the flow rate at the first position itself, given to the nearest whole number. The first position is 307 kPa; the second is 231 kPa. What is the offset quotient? -113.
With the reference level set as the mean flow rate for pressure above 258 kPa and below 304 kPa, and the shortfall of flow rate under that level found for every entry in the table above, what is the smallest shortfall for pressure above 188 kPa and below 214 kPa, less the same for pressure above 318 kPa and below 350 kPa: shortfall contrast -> -12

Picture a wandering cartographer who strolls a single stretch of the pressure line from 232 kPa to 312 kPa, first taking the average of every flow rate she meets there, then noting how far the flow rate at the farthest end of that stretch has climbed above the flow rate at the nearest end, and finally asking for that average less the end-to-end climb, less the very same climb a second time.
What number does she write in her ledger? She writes 40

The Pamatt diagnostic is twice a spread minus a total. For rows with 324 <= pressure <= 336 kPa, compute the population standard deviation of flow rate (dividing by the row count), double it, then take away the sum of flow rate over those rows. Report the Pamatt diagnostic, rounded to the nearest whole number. -636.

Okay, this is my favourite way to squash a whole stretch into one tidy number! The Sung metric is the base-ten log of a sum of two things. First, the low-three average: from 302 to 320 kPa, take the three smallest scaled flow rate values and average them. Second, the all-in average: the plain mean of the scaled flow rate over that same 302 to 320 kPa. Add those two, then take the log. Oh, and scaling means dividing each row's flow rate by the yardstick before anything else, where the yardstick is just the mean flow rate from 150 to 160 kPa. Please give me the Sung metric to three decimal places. 0.331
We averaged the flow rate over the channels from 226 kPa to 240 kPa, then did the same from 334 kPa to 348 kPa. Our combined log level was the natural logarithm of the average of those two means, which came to 4.58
